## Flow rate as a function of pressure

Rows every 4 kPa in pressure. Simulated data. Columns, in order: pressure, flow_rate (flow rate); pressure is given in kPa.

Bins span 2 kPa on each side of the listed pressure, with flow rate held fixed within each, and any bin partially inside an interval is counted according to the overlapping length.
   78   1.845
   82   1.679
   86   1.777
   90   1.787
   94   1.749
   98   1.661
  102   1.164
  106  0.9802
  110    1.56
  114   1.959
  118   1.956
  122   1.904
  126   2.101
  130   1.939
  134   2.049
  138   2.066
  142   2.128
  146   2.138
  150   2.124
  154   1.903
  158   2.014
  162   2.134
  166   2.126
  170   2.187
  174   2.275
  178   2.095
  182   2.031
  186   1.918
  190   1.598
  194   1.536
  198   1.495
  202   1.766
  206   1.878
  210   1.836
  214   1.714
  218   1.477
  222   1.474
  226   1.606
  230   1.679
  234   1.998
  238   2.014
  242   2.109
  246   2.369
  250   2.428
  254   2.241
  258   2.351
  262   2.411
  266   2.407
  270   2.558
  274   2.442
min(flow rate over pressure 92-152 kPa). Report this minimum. 0.9802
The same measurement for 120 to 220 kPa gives 1.477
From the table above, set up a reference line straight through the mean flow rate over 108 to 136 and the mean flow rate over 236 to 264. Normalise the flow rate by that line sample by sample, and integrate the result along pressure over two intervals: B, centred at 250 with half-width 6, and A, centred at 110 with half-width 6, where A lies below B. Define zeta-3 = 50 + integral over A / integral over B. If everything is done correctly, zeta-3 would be 50.8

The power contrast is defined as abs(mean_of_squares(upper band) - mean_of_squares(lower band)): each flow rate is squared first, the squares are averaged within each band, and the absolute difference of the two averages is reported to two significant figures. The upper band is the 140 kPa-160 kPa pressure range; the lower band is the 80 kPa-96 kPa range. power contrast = 1.2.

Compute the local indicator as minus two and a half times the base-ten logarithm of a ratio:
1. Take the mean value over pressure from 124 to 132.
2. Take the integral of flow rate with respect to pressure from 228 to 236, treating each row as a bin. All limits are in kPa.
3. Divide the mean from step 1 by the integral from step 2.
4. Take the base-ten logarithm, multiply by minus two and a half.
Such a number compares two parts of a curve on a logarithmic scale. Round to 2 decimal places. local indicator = 2.16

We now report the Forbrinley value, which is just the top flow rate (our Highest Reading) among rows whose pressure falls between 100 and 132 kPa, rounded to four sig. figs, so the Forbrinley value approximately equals 2.101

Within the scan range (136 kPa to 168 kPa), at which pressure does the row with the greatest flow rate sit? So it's 146 kPa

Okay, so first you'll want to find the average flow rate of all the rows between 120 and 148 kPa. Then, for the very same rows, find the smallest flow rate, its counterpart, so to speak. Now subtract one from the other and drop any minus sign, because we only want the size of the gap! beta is 0.14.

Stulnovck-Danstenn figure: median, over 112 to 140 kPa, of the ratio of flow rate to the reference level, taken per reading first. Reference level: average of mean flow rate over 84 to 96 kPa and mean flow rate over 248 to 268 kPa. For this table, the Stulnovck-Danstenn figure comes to 0.95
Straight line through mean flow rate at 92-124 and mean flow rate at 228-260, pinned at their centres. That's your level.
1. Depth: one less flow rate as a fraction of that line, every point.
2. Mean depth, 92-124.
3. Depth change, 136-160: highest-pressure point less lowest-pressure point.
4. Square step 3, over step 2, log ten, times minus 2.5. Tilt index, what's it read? -1.6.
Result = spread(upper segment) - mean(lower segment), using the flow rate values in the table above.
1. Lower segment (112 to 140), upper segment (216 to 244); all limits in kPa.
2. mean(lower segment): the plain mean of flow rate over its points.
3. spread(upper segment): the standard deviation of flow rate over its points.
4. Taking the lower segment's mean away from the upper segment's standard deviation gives -1.7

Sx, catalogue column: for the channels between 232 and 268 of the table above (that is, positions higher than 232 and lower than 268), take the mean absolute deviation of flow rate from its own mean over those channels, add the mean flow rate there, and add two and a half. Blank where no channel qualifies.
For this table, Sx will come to 4.91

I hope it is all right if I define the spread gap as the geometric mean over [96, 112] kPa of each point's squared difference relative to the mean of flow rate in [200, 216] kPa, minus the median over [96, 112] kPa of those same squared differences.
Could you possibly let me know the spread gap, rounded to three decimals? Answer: -0.099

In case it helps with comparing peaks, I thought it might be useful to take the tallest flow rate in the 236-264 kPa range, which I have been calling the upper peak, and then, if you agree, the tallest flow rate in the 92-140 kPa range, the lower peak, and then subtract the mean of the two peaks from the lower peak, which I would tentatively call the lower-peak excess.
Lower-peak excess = -0.16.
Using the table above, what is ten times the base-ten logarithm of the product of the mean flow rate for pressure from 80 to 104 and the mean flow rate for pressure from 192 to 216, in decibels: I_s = 4.5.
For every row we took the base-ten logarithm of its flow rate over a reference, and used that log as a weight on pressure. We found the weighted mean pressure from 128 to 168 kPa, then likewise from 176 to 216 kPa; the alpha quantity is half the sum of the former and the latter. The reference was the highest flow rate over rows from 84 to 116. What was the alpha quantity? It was 175.7 kPa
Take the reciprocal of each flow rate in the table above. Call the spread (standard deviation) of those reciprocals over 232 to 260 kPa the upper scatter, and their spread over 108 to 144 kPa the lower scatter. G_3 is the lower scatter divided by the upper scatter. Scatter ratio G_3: 1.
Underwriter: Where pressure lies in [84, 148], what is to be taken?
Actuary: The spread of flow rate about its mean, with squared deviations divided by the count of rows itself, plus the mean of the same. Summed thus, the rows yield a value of 2.13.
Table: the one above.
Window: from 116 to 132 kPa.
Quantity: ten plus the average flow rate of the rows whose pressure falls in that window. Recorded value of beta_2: 12.0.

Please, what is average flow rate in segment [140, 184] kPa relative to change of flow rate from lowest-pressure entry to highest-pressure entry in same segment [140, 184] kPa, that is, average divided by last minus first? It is -22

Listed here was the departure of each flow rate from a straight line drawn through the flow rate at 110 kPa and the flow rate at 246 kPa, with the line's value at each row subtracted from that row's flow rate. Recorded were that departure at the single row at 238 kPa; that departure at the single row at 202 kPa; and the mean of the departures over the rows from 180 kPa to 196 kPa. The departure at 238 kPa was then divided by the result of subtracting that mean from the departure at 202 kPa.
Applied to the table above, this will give 3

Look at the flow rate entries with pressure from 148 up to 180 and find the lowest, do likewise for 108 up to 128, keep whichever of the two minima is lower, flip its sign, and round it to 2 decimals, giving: -1.56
